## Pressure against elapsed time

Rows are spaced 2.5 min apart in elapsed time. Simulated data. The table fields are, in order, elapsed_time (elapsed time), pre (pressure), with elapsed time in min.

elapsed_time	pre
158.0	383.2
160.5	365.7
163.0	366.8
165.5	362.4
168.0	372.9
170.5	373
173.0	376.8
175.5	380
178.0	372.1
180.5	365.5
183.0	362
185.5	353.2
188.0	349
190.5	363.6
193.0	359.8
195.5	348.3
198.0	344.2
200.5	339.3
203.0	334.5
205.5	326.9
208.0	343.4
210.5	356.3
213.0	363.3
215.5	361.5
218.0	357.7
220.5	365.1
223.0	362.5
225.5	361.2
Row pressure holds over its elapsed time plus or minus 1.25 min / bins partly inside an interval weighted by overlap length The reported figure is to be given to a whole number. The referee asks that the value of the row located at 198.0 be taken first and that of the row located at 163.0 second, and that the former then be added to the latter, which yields 711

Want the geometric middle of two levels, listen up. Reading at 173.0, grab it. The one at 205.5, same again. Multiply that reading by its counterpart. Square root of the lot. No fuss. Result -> 351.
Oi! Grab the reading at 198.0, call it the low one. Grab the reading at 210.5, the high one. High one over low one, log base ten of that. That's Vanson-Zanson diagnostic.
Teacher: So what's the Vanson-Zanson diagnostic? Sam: 0.015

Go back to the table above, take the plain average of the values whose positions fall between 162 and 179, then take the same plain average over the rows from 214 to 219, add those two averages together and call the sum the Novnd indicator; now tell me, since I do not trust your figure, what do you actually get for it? 732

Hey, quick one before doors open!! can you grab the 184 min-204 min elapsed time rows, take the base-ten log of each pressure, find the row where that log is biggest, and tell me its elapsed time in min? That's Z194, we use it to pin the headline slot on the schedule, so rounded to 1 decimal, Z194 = 190.5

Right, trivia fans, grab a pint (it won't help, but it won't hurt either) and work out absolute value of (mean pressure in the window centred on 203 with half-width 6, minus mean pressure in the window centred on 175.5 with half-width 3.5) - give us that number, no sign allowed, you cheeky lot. 39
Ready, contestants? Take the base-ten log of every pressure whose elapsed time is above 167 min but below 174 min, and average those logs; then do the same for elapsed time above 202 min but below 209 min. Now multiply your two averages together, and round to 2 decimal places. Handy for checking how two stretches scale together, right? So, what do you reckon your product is 6.50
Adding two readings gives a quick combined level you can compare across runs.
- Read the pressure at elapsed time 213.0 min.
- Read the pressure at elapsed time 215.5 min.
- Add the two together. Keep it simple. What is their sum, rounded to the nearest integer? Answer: 725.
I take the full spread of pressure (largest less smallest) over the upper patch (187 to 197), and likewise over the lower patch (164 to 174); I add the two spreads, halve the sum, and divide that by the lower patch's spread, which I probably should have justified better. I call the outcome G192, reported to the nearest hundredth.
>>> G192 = 1.03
